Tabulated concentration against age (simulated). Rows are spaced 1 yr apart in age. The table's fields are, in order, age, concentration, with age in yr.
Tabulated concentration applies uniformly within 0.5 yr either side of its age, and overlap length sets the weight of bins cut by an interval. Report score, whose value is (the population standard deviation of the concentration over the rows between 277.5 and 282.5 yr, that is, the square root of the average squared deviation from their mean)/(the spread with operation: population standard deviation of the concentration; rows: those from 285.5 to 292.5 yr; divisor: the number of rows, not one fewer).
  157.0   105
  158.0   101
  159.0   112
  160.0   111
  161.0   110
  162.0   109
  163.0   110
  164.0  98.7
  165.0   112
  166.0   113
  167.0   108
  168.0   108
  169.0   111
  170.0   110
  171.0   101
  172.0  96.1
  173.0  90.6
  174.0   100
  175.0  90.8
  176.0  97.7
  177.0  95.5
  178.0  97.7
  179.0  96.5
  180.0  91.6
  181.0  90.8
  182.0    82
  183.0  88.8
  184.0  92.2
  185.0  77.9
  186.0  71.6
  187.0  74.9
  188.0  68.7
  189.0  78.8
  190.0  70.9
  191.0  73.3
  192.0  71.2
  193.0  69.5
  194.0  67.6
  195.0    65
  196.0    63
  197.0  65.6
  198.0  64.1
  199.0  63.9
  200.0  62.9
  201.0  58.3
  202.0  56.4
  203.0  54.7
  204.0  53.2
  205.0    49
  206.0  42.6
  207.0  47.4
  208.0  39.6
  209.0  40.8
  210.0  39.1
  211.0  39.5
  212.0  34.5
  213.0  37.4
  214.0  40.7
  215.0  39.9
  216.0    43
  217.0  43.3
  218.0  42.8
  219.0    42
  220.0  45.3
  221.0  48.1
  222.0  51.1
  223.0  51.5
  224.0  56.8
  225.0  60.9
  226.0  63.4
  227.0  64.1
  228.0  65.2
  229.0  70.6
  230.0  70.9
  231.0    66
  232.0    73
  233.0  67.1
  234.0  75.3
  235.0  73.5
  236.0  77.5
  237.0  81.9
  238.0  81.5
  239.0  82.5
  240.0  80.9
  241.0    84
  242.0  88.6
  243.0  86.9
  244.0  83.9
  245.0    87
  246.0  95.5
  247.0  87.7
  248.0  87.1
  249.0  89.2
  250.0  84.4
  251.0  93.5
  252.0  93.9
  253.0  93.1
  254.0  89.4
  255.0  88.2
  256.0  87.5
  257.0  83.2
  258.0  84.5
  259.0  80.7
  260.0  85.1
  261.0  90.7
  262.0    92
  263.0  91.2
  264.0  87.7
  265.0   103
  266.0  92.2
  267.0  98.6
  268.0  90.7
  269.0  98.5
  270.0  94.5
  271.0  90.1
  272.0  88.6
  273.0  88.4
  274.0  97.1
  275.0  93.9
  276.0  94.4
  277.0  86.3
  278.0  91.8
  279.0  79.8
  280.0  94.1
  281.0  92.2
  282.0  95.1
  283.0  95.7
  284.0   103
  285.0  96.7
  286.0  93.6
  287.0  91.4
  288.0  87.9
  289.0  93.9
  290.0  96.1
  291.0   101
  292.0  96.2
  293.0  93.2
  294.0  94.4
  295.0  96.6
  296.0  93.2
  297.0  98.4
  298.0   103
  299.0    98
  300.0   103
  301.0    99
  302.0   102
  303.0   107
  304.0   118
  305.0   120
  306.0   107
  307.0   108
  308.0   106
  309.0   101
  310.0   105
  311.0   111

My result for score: 1.45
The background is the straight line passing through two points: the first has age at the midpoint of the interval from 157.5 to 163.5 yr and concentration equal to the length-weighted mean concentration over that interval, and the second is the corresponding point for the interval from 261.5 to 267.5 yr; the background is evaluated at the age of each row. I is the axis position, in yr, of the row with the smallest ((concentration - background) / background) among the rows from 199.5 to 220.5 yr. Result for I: 212.0 yr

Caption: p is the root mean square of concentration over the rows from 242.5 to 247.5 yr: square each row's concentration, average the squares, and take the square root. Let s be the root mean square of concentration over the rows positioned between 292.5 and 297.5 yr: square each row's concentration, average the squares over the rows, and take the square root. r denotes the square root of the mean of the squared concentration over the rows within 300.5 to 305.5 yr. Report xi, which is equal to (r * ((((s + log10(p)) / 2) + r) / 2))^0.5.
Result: 93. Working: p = 88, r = 110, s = 95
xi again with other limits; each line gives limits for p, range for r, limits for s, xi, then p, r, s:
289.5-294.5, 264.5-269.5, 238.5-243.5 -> 82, 96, 97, 85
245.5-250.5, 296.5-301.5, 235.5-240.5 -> 84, 89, 100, 81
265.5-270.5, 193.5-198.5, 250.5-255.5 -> 60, 95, 65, 92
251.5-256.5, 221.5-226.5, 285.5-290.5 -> 54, 90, 57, 93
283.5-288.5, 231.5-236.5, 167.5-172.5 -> 68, 95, 73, 105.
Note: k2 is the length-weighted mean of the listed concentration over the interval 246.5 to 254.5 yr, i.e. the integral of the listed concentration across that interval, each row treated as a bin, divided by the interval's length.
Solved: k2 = 90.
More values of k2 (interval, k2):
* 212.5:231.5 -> 53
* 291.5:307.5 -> 102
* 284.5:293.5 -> 94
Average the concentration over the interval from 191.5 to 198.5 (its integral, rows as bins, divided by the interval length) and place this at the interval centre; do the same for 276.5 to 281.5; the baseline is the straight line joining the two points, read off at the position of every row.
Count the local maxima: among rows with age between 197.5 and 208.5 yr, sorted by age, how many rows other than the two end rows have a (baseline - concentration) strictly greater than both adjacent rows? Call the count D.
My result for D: 1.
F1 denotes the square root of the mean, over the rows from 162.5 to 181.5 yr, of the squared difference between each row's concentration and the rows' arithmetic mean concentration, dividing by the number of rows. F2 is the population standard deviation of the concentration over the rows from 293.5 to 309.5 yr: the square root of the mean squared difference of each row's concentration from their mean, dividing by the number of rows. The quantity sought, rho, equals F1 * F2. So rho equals 56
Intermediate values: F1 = 8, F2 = 7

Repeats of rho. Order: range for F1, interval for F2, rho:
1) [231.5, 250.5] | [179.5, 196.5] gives 62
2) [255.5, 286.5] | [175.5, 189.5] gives 55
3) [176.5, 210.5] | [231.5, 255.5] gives 118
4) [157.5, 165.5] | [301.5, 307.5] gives 31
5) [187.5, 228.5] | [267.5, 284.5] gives 61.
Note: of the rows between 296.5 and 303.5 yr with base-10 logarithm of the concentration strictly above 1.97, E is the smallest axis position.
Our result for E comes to 297.0 yr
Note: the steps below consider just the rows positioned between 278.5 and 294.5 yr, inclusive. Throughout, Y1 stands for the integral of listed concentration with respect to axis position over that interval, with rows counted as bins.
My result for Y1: 1504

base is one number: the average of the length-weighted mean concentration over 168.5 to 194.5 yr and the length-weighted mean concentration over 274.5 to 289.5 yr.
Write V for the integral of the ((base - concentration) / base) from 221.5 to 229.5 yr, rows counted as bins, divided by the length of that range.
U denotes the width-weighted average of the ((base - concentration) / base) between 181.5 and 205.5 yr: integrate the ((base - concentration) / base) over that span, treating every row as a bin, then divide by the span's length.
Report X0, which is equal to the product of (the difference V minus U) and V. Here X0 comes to 0.029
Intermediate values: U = 0.24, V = 0.33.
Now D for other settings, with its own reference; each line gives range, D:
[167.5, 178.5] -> 3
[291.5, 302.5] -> 4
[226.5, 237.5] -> 3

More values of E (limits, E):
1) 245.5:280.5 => 246.0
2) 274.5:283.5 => 275.0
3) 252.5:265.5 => 265.0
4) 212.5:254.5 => 246.0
